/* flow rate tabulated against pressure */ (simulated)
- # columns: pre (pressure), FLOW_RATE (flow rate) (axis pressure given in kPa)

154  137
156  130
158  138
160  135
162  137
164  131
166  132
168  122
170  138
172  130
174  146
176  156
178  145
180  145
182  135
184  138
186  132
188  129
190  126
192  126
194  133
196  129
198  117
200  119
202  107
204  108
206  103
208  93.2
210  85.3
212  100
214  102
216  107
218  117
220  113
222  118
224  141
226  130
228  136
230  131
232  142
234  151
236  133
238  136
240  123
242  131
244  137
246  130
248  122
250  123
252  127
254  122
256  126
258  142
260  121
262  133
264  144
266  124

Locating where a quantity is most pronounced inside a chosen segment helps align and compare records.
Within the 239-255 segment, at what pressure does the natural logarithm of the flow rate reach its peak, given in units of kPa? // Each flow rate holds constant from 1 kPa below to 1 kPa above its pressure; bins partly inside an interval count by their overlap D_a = 244 kPa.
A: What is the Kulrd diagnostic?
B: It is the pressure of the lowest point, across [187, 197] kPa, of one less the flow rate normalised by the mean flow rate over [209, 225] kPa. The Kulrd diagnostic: 194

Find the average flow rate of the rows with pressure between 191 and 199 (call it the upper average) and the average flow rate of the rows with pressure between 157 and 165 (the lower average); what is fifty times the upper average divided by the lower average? 47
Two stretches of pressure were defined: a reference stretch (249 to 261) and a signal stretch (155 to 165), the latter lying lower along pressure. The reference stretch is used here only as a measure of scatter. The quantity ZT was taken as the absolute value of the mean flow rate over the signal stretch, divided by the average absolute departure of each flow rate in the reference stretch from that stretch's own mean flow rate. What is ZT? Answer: 26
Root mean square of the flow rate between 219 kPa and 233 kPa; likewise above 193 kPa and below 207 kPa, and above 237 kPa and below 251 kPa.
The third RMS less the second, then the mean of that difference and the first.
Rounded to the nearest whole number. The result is 71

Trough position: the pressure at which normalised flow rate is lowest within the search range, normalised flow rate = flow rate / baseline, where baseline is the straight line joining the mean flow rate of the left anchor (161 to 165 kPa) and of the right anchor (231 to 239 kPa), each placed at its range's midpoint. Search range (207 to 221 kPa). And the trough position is 210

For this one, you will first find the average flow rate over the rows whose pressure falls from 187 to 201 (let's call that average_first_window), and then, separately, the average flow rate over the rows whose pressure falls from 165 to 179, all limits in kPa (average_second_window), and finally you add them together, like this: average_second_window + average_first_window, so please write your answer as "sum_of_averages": 264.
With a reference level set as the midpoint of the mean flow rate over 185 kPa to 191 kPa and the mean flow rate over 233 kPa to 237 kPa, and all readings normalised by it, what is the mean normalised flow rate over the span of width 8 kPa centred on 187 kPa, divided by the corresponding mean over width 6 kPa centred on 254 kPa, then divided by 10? 0.105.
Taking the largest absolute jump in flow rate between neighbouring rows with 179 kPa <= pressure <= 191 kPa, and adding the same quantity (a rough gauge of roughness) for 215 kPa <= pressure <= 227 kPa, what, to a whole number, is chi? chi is 33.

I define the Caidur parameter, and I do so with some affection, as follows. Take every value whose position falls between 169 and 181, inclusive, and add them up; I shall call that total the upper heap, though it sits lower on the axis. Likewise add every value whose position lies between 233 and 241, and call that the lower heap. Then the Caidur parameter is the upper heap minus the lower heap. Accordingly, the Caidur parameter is 317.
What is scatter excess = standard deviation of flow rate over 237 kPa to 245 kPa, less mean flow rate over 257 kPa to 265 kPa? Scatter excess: -129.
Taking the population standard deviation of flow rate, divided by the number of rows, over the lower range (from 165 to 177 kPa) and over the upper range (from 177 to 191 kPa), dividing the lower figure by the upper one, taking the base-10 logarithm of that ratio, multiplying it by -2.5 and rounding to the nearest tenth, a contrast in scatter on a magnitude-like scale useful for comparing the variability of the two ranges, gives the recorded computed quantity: -0.5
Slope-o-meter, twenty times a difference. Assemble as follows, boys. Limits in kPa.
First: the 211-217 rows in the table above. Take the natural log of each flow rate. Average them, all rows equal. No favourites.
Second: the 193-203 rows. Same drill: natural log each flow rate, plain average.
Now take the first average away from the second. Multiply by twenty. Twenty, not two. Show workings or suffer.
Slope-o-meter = 3.2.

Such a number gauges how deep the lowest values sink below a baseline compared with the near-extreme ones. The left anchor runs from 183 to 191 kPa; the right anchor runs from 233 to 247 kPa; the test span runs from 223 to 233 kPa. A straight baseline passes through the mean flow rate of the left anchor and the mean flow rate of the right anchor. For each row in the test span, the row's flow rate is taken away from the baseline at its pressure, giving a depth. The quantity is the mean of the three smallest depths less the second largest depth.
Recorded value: -8.8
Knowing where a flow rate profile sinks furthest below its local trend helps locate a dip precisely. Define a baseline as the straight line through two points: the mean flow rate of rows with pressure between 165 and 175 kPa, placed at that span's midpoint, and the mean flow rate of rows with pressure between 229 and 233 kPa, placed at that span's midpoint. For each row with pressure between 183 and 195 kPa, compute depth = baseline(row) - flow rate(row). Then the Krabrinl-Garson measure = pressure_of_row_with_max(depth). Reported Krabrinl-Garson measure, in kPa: 192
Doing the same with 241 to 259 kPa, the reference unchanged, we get 254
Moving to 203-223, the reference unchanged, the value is 210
